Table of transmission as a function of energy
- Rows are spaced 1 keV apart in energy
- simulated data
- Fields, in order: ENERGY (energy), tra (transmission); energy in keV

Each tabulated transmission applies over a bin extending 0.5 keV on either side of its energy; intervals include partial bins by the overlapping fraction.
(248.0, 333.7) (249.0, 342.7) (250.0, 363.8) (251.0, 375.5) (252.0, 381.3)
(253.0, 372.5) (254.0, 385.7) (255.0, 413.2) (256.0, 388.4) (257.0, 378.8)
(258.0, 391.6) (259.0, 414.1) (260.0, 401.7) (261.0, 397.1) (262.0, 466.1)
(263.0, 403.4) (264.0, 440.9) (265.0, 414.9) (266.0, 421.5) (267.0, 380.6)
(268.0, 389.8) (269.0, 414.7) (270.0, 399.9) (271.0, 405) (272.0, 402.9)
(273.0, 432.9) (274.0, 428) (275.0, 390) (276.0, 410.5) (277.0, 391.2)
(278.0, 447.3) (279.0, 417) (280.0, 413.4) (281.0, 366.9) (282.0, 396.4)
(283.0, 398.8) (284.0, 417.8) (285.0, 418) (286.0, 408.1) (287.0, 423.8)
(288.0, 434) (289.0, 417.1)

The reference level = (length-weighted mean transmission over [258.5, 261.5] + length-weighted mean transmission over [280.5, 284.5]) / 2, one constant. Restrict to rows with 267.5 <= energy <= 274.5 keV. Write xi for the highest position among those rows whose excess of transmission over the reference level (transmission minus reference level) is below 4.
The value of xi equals 272.0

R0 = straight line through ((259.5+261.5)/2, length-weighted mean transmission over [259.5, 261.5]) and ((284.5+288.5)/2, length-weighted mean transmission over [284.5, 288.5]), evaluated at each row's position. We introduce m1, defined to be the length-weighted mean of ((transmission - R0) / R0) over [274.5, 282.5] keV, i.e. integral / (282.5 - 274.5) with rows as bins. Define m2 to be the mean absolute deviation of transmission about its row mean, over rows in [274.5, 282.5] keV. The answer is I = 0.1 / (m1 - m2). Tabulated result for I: -0.006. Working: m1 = -0.025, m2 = 18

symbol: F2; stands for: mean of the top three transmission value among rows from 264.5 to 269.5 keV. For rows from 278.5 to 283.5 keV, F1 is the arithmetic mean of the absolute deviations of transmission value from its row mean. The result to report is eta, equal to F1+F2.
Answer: 431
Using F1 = 13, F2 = 417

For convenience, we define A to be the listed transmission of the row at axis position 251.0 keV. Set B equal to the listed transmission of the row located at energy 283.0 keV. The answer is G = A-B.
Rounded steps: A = 375.5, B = 398.8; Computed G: -23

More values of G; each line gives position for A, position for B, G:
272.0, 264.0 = -38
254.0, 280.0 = -28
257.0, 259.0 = -35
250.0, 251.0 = -12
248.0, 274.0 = -94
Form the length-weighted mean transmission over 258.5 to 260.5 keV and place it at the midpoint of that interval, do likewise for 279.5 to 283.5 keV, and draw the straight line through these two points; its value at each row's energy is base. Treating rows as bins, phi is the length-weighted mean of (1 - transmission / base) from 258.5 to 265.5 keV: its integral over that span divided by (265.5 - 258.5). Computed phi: -0.033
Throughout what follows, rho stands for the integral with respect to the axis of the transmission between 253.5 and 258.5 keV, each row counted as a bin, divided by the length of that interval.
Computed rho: 392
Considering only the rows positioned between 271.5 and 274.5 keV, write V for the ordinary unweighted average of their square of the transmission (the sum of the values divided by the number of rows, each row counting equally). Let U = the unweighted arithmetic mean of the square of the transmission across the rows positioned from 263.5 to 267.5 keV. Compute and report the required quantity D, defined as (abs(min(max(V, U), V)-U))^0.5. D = 73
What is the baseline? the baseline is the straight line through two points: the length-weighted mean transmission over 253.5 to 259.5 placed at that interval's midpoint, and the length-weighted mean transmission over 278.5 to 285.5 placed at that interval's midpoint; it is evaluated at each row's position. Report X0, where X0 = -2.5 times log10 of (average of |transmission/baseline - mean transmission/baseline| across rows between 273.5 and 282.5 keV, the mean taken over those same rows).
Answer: 3.34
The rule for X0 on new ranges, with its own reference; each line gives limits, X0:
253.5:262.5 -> 3.36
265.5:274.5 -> 3.64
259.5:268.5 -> 3.23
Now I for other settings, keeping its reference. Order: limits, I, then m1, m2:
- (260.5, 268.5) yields -0.005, 0.029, 22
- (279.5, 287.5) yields -0.007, -0.031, 14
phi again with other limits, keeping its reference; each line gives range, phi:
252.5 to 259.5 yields 0.044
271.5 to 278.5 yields -0.042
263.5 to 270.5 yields -0.014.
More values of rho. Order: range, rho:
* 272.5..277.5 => 411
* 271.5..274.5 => 421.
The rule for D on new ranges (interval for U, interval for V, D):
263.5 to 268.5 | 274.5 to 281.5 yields 59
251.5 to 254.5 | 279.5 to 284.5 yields 122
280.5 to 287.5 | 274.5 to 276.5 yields 59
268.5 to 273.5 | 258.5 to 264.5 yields 91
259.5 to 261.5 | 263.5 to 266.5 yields 148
